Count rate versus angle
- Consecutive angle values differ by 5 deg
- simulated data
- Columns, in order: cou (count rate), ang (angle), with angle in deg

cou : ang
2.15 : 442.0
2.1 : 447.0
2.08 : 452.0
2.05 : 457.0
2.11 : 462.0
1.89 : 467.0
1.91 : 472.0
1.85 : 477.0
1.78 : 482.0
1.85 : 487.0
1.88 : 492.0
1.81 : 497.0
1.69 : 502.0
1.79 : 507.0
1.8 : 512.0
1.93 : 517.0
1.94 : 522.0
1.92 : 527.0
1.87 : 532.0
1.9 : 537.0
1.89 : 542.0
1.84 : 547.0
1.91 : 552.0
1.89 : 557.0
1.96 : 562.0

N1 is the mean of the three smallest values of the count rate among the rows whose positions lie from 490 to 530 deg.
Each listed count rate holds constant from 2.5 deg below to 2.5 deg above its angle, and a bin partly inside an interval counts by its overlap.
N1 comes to 1.76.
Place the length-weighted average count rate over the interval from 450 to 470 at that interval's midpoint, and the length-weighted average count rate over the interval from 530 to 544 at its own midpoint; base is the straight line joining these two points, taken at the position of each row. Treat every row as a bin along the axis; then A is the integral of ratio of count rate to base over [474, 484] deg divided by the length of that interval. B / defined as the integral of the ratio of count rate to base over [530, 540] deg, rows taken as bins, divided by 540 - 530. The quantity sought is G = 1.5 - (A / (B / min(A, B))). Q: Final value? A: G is 0.663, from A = 0.914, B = 1.00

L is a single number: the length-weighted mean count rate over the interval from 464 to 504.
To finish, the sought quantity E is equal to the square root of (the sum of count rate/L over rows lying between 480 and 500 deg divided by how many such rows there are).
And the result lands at 1.00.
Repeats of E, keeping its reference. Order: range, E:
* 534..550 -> 1.01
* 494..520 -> 0.99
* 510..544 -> 1.01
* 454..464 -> 1.06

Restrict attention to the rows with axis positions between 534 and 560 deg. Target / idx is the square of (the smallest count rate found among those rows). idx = 3.4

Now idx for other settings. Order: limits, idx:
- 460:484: 3.2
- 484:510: 2.9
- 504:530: 3.2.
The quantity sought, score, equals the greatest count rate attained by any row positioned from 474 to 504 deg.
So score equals 1.88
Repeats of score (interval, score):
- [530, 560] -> 1.91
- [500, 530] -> 1.94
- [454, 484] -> 2.11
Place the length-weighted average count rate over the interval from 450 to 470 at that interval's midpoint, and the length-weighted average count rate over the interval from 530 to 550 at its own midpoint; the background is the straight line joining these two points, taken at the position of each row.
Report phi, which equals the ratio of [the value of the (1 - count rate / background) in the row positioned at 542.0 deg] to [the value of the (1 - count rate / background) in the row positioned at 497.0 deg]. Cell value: -0.1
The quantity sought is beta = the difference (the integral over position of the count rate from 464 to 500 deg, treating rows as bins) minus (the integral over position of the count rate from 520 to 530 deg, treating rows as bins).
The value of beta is 47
